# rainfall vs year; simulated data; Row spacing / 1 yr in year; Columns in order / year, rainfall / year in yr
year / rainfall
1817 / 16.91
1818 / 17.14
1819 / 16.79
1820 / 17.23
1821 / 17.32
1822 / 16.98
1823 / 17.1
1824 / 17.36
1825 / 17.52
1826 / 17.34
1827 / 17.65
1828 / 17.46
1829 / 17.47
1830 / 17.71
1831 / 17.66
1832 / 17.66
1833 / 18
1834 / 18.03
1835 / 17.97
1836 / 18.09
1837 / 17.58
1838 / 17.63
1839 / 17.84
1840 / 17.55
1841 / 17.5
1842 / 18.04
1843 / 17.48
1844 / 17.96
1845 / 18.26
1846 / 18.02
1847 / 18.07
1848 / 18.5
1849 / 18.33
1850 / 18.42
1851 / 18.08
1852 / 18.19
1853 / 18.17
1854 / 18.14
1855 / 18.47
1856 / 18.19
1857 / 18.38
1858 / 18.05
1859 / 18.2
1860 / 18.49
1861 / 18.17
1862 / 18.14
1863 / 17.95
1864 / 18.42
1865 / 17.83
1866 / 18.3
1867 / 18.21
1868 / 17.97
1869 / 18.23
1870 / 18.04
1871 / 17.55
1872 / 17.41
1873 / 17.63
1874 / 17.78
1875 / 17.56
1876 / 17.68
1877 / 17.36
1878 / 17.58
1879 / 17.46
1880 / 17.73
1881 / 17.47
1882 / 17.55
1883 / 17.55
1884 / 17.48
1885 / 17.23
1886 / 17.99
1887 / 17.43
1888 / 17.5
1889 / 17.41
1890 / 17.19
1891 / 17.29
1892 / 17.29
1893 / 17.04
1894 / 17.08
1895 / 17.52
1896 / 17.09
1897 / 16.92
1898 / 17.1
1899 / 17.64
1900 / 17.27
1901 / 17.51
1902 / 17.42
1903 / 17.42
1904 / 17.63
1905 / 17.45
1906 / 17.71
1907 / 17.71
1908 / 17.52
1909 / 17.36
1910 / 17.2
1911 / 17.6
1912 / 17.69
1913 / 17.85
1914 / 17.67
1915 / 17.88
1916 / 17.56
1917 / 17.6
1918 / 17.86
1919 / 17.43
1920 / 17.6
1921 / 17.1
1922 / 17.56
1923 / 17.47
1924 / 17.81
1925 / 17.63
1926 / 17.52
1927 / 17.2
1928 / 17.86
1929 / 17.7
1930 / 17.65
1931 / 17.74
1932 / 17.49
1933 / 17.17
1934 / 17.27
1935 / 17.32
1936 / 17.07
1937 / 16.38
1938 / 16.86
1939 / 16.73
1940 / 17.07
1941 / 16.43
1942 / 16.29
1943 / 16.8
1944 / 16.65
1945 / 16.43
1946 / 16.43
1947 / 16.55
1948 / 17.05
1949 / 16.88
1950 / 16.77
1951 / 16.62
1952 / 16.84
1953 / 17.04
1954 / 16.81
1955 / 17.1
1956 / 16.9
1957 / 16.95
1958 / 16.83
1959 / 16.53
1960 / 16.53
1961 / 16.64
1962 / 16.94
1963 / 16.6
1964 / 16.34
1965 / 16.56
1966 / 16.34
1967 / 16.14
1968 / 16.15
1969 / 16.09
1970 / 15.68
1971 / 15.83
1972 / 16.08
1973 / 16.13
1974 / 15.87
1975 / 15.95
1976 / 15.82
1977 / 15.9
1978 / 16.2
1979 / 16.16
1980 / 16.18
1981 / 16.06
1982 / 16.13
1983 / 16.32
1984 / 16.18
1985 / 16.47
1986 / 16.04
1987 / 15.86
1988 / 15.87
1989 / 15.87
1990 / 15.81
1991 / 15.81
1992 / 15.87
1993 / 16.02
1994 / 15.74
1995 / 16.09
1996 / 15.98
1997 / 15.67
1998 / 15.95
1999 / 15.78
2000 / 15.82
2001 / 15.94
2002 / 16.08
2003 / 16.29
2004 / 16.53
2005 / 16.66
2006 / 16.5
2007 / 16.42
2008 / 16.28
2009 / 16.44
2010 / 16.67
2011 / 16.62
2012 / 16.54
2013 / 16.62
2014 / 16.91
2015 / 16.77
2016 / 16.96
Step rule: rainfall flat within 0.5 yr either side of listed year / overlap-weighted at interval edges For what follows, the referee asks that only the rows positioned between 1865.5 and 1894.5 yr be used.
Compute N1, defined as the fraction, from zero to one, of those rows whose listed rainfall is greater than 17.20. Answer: 0.90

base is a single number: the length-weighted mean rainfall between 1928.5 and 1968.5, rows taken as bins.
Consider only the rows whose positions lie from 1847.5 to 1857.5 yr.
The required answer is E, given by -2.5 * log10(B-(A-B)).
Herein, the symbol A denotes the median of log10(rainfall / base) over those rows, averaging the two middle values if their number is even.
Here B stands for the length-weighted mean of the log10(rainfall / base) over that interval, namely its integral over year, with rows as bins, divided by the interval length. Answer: 3.6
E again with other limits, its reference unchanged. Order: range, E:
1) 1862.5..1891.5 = 4.0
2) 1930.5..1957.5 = 6.9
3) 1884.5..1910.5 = 4.7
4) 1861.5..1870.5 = 3.7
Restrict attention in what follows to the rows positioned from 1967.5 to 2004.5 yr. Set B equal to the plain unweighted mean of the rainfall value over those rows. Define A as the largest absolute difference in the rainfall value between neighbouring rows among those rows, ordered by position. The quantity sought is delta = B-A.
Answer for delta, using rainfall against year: 15.6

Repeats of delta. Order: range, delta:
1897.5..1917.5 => 17.0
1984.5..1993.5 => 15.5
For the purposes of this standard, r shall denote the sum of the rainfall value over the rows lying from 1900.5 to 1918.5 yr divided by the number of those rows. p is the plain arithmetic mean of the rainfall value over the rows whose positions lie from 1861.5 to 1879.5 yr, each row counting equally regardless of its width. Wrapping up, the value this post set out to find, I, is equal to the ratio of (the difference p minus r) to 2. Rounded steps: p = 17.84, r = 17.6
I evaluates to 0.1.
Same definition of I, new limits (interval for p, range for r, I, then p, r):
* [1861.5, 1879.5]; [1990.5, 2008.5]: 0.9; 17.84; 16.1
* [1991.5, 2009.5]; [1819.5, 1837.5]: -0.7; 16.11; 17.6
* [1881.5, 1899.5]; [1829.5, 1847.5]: -0.2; 17.35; 17.8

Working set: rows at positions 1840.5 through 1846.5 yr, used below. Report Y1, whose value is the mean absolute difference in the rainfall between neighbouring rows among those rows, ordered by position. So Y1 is 0.42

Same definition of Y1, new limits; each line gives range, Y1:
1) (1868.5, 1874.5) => 0.24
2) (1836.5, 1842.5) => 0.23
